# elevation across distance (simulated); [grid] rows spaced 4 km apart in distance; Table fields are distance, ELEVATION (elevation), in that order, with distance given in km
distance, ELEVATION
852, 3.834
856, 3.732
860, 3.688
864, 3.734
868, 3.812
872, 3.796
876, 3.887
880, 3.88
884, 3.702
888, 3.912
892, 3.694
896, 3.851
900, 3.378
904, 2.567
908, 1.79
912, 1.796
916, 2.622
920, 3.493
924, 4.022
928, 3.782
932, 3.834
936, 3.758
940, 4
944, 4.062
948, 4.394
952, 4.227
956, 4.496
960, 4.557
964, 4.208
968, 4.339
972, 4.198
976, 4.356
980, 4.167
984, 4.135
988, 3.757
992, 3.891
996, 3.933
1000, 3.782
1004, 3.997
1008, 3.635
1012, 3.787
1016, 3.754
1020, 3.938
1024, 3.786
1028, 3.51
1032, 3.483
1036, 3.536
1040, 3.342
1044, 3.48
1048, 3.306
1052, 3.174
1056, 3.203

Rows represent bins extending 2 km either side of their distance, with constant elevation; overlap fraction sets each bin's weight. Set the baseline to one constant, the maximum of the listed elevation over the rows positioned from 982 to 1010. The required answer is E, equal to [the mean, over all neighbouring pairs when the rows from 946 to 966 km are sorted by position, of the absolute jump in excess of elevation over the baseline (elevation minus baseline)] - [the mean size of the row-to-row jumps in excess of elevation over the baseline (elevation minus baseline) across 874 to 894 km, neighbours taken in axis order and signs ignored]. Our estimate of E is 0.1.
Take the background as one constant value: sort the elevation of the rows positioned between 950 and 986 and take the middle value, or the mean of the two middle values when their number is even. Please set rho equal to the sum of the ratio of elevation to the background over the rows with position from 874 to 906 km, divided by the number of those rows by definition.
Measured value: 0.85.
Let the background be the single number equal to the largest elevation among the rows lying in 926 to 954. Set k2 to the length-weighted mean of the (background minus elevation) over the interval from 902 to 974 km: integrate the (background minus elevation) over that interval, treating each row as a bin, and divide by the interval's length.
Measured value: 0.72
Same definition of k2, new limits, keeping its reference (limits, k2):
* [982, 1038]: 0.61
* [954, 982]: 0.06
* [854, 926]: 0.99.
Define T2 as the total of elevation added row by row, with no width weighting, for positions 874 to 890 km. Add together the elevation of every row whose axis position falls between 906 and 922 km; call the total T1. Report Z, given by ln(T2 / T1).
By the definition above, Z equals 0.5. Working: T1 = 9.7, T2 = 15.4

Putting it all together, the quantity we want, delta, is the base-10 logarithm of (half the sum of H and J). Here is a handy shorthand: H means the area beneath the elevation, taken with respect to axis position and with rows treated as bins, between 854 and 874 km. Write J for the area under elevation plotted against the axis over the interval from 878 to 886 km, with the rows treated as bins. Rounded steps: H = 75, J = 30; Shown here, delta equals 1.72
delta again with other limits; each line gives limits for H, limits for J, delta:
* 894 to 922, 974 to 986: 1.81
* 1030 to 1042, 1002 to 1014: 1.64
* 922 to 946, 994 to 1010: 1.89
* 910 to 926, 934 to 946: 1.68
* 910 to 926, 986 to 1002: 1.74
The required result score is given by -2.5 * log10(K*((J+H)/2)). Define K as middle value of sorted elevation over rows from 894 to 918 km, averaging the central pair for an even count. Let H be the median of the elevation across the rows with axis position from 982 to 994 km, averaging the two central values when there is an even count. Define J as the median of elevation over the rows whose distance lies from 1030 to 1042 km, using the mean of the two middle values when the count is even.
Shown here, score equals -2.45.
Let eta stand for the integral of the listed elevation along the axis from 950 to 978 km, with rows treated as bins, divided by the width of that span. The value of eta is 4.34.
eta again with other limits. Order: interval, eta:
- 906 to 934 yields 3.05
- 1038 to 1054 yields 3.33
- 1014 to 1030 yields 3.75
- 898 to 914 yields 2.38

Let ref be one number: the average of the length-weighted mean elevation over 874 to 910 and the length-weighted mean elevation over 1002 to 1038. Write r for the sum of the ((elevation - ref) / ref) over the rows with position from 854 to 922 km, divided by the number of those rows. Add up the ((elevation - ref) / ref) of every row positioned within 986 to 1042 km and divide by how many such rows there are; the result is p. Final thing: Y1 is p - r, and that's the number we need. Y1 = 0.10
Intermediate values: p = 0.05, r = -0.05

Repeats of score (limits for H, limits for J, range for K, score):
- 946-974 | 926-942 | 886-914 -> -2.85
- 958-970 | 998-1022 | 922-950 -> -3.03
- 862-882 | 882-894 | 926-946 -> -2.90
